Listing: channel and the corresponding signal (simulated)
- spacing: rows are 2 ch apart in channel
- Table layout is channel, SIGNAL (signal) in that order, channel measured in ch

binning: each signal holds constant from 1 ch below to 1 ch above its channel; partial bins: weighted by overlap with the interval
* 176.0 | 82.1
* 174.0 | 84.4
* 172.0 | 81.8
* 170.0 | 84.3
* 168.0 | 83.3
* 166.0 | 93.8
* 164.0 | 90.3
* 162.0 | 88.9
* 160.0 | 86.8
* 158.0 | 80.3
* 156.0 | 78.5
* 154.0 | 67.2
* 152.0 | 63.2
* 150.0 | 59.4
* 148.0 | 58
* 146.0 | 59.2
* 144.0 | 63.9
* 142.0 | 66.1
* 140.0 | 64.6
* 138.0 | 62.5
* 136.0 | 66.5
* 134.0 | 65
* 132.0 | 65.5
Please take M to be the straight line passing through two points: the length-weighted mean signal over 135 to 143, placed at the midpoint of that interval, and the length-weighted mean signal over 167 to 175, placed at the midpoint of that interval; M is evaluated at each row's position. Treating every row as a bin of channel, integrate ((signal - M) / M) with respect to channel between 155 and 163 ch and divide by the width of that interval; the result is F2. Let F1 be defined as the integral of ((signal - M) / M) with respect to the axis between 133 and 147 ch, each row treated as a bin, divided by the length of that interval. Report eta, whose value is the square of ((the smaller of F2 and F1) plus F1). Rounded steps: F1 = -0.02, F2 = 0.09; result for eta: 0.002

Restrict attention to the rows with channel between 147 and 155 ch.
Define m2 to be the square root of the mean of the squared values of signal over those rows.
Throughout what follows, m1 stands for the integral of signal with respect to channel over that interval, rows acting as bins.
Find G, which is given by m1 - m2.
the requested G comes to 434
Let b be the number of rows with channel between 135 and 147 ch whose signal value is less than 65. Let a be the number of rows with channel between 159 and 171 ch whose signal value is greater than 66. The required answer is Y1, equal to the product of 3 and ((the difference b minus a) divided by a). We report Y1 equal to -1.0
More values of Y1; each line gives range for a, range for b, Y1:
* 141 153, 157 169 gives -3.0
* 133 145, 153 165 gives -3.0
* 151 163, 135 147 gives -0.6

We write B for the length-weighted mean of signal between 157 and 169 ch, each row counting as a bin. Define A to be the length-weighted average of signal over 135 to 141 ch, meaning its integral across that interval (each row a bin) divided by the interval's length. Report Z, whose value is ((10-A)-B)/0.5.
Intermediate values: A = 64.5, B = 87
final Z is -284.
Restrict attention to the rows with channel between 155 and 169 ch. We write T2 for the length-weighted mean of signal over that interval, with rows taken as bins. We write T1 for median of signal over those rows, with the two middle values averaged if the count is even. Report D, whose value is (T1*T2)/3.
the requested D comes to 2488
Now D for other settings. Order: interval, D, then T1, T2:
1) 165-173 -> 2397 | 84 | 86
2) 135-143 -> 1414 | 65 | 65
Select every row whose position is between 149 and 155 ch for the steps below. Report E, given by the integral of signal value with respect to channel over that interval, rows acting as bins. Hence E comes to 380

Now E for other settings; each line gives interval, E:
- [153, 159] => 452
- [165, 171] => 523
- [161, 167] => 546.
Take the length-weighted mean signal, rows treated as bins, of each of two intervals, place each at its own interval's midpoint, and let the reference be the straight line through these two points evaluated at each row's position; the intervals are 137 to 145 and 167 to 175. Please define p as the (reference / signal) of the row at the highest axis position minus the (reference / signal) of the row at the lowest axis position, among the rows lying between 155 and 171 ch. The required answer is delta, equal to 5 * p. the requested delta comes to 0.2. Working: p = 0.04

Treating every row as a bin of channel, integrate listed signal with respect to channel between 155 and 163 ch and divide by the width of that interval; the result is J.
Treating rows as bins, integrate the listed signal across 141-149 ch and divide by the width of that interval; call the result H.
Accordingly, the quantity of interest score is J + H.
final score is 145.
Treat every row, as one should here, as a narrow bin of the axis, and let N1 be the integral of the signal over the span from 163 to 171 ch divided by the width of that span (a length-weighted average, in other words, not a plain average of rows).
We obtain 88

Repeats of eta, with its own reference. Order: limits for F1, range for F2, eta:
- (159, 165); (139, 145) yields 0.011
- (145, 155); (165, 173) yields 0.078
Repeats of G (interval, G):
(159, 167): 630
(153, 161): 547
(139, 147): 444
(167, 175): 584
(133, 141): 453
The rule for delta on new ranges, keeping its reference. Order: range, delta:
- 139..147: 0.8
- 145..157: -1.0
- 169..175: 0.1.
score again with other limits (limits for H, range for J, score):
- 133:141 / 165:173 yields 150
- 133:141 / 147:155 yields 127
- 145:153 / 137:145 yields 124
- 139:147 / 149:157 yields 131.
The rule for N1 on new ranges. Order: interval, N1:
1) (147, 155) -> 62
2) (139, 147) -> 63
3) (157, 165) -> 87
